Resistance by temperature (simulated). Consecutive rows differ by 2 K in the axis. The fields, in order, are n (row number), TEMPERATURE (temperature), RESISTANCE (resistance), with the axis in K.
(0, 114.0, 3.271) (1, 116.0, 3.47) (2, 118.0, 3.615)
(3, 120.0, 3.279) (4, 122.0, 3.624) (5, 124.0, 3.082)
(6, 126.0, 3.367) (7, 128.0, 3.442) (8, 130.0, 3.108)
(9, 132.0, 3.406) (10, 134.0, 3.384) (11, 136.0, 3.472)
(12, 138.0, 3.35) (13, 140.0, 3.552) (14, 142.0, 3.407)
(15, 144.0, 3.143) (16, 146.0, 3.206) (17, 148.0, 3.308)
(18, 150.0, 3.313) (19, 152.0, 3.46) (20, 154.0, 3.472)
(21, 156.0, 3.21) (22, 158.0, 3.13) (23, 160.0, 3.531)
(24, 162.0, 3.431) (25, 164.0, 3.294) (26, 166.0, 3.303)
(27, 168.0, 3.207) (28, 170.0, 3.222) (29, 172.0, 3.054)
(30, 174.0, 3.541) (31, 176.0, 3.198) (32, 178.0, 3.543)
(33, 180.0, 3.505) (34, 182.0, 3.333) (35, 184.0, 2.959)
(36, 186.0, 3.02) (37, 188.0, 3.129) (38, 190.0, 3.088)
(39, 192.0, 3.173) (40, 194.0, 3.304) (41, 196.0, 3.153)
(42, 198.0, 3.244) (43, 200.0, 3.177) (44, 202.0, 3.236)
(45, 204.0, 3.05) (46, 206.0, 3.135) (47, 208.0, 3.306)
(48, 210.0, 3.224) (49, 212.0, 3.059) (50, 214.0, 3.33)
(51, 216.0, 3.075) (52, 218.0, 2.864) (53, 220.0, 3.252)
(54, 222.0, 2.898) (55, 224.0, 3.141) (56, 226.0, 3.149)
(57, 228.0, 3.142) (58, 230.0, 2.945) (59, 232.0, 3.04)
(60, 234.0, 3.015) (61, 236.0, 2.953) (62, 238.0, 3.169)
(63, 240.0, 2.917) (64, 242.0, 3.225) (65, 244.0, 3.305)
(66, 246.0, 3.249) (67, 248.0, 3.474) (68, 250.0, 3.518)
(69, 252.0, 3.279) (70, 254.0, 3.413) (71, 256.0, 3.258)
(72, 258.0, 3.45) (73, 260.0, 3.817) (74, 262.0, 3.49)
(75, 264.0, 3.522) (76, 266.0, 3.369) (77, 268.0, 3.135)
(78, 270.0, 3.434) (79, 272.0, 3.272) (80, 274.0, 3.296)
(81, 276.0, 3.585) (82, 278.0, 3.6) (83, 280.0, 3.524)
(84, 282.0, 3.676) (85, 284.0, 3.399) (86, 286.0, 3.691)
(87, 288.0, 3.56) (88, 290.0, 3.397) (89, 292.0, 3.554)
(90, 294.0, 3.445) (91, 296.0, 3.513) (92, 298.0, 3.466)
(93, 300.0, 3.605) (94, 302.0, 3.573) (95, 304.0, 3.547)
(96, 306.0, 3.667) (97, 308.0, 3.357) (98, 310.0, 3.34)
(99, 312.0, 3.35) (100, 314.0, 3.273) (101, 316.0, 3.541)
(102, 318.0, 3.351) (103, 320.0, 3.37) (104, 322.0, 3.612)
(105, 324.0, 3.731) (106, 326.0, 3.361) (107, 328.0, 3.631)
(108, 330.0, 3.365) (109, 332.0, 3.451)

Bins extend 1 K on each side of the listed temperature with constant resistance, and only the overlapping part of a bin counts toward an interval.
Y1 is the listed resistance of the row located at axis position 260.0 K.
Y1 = 3.817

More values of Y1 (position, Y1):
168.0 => 3.207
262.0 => 3.49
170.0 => 3.222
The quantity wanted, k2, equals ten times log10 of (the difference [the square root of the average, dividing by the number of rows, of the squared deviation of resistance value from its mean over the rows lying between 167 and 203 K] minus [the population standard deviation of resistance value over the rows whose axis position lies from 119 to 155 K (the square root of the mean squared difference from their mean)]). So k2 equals -17.3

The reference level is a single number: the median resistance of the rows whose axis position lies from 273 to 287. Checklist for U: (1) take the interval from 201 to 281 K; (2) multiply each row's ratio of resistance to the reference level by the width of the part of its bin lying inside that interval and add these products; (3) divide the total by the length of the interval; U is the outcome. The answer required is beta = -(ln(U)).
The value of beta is 0.10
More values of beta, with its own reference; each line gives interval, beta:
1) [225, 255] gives 0.12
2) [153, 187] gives 0.09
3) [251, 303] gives 0.03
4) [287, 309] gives 0.02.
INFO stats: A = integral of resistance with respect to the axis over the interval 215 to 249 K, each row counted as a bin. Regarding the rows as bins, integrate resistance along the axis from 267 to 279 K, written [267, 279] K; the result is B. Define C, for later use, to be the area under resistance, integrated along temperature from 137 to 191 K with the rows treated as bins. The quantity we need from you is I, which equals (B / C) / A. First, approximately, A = 106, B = 41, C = 178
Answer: 0.0022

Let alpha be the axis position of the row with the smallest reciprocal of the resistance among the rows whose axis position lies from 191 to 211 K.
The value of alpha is 208.0 K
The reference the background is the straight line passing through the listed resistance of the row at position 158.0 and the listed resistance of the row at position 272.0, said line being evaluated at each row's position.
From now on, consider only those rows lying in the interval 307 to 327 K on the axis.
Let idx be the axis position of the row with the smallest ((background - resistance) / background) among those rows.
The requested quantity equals 324.0 K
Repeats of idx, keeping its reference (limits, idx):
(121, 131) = 122.0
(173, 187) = 174.0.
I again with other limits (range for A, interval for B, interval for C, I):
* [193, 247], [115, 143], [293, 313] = 0.0081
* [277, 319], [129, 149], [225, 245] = 0.0074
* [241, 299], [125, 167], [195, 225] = 0.0075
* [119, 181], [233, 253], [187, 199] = 0.0081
